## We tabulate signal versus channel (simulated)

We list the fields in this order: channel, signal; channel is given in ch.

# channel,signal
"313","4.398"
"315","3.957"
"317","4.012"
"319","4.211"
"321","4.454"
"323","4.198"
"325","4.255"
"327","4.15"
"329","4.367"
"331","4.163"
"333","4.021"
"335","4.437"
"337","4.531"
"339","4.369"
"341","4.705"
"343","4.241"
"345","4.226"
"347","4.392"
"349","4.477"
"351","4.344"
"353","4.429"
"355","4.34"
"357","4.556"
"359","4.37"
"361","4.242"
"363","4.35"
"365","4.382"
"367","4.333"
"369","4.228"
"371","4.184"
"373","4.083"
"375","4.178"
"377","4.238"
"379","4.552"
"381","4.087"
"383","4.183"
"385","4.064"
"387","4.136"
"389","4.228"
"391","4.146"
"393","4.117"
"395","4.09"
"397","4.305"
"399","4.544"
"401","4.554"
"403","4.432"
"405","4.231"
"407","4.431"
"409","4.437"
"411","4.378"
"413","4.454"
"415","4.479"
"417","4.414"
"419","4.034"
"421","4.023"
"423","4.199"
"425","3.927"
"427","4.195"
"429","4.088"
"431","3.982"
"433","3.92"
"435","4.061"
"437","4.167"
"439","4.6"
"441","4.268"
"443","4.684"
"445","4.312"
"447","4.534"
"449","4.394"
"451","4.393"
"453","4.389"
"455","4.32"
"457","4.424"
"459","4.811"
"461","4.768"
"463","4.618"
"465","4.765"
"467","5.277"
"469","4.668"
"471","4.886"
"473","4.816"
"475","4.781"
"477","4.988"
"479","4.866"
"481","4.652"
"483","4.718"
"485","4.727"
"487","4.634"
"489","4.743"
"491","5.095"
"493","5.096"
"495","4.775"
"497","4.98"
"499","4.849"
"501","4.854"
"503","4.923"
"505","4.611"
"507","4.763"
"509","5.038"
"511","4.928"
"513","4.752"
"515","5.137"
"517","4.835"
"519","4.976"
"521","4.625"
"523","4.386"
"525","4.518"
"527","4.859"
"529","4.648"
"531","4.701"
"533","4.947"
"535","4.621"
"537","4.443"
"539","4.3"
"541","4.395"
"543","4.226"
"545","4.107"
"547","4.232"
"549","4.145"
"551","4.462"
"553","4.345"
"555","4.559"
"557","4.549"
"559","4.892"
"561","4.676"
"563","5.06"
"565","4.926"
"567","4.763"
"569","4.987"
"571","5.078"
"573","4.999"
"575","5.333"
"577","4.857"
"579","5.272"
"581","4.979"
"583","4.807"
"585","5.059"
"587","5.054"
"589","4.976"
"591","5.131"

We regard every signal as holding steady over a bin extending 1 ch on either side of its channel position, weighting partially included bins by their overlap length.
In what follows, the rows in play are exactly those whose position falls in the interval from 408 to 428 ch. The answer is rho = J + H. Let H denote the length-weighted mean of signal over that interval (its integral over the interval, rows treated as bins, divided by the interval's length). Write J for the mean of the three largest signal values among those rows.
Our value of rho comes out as 8.7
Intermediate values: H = 4.3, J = 4.5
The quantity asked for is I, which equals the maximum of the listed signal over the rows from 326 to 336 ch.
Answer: 4.437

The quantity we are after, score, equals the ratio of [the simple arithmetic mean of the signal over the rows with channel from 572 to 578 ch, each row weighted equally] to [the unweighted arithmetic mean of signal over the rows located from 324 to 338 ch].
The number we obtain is 1.184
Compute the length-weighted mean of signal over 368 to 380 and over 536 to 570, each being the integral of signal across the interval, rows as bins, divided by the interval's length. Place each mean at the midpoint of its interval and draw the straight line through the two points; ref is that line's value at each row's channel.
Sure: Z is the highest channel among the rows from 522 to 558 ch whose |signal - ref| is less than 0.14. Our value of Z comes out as 557 ch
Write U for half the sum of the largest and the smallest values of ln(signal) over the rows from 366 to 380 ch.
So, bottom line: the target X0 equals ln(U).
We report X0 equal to 0.38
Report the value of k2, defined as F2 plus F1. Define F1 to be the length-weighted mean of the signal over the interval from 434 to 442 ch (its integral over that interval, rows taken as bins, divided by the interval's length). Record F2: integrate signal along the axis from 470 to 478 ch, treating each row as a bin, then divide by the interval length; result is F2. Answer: 9.14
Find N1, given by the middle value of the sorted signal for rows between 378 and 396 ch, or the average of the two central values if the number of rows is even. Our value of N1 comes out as 4.1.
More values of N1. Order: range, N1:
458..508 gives 4.8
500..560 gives 4.6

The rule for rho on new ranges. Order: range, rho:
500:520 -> 9.9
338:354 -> 8.9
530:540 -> 9.4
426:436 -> 8.2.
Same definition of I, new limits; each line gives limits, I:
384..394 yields 4.228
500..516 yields 5.137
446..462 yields 4.811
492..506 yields 5.096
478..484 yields 4.866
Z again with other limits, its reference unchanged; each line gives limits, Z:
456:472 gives 457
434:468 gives 457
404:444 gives 441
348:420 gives 417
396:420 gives 417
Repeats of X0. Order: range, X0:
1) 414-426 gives 0.36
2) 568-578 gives 0.49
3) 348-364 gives 0.39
